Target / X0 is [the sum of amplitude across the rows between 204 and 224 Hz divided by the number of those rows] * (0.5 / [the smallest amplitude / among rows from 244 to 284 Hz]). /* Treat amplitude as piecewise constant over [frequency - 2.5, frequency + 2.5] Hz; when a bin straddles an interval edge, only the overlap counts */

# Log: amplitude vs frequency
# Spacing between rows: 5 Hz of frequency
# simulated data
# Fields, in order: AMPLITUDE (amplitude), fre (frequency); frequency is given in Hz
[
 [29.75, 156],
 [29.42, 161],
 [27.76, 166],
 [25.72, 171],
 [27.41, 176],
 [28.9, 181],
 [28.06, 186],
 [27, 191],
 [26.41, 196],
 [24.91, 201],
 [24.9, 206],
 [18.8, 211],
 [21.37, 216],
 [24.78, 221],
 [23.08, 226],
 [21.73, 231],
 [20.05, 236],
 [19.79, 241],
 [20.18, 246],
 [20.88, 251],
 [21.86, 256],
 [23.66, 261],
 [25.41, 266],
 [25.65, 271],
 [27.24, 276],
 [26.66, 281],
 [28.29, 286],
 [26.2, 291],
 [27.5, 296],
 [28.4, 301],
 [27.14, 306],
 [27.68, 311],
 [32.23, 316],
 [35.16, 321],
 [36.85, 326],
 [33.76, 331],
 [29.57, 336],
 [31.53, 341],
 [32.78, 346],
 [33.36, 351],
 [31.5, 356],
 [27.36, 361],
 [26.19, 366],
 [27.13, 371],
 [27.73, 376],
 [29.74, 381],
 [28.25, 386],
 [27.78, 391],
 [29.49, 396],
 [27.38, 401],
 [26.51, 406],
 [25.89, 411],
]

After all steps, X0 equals 0.557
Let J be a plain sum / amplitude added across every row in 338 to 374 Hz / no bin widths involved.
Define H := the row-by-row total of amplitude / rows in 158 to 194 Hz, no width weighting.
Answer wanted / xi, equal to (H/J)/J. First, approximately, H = 194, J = 210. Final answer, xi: 0.004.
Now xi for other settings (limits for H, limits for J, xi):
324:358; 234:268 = 0.010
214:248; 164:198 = 0.004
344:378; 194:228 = 0.008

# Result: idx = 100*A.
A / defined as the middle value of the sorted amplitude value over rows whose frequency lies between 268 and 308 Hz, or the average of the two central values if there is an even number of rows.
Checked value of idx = 2719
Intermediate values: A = 27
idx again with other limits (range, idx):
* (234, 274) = 2137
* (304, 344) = 3188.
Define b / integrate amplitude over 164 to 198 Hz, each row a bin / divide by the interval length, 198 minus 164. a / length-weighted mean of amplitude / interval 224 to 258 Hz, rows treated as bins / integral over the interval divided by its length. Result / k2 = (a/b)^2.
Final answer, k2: 0.59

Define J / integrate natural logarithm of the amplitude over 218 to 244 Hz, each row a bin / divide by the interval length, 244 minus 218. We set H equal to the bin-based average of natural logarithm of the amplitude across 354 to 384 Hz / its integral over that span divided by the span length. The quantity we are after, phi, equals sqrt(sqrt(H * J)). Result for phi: 1.79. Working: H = 3.34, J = 3.08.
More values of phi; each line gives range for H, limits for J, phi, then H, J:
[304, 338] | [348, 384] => 1.85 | 3.46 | 3.37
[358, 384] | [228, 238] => 1.78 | 3.32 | 3.05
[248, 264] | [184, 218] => 1.77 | 3.10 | 3.19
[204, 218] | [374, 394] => 1.79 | 3.07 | 3.35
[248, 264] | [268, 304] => 1.79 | 3.10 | 3.30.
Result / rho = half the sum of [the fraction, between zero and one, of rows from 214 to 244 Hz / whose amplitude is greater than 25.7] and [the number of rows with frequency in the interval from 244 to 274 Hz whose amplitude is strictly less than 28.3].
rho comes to 3.0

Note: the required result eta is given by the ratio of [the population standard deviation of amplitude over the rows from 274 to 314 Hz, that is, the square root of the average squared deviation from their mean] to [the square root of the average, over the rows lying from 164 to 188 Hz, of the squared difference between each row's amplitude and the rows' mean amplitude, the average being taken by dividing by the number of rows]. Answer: 0.67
